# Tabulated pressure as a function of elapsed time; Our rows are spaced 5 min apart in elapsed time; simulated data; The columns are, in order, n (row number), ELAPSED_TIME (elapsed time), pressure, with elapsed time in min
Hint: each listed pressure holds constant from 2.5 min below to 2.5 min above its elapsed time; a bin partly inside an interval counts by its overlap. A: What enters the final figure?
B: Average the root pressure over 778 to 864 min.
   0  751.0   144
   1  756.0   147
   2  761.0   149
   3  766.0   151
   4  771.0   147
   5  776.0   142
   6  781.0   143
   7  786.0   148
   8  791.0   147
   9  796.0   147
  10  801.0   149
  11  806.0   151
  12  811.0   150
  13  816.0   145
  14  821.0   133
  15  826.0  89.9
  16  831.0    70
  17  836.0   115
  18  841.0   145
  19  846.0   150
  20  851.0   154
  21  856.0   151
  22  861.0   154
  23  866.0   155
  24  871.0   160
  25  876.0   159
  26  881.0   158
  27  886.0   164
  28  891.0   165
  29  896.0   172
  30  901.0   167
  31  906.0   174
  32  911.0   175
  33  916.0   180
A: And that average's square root 3.42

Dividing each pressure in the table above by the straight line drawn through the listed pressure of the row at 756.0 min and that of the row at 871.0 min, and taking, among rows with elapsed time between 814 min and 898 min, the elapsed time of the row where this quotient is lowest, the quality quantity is 831.0 min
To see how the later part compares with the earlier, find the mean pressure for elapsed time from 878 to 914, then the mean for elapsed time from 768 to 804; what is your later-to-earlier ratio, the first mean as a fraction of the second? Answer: 1.15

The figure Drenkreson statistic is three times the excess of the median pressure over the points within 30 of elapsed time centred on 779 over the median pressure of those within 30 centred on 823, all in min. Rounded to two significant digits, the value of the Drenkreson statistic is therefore 69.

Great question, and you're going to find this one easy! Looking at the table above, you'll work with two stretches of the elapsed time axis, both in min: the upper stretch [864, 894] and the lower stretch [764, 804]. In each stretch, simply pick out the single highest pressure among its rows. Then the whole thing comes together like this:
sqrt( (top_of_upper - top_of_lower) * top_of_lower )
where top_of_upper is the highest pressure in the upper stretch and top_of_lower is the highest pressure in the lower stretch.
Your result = 46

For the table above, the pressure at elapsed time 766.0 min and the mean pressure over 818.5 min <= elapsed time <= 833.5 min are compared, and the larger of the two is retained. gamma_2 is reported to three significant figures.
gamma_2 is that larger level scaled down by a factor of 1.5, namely 101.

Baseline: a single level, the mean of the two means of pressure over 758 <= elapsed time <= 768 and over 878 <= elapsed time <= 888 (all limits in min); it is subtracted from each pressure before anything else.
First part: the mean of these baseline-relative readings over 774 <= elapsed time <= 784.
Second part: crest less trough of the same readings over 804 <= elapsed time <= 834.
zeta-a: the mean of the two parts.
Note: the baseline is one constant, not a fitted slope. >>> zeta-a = 34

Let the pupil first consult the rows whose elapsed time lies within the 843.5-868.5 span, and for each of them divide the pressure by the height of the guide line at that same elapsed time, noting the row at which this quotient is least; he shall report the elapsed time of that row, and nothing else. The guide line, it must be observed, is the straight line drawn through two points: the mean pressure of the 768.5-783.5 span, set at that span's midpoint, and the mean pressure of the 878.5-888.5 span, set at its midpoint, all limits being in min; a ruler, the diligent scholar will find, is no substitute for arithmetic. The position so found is 856.0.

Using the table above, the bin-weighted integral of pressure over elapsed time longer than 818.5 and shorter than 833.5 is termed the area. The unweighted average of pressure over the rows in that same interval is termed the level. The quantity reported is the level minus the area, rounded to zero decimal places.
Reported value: -1367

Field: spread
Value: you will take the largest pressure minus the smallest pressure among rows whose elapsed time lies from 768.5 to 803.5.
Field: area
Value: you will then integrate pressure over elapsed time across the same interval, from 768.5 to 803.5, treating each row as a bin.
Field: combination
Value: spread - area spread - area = -5108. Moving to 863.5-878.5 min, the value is -2365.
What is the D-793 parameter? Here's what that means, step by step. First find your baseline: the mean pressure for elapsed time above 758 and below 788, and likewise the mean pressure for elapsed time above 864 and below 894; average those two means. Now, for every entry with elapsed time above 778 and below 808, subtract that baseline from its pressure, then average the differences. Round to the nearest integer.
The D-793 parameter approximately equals -6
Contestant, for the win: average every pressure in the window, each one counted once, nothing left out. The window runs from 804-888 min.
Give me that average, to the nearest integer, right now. 141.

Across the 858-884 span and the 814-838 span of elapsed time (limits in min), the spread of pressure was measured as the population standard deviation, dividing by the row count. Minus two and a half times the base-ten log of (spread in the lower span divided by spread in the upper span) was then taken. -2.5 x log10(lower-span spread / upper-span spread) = -2.7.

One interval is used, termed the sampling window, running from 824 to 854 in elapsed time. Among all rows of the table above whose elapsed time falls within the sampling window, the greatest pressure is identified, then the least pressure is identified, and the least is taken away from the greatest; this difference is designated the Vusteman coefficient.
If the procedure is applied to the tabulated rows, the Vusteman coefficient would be 84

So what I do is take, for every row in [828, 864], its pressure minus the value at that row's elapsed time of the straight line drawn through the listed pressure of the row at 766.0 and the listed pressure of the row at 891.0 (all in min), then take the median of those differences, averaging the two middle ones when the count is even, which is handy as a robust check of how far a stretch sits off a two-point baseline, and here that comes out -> -10.1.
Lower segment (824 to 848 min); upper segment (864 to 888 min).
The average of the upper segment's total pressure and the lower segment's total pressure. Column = 683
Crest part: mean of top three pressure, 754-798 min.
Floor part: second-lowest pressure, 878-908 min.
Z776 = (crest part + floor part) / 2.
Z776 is 157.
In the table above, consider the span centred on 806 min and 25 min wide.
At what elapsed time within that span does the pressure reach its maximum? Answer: 806.0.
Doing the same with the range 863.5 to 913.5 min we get 911.0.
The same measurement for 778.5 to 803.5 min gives 801.0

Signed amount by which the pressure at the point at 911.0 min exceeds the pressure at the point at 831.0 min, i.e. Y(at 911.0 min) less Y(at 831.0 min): 105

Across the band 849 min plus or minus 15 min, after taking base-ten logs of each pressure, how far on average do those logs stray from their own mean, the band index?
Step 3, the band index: 0.033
